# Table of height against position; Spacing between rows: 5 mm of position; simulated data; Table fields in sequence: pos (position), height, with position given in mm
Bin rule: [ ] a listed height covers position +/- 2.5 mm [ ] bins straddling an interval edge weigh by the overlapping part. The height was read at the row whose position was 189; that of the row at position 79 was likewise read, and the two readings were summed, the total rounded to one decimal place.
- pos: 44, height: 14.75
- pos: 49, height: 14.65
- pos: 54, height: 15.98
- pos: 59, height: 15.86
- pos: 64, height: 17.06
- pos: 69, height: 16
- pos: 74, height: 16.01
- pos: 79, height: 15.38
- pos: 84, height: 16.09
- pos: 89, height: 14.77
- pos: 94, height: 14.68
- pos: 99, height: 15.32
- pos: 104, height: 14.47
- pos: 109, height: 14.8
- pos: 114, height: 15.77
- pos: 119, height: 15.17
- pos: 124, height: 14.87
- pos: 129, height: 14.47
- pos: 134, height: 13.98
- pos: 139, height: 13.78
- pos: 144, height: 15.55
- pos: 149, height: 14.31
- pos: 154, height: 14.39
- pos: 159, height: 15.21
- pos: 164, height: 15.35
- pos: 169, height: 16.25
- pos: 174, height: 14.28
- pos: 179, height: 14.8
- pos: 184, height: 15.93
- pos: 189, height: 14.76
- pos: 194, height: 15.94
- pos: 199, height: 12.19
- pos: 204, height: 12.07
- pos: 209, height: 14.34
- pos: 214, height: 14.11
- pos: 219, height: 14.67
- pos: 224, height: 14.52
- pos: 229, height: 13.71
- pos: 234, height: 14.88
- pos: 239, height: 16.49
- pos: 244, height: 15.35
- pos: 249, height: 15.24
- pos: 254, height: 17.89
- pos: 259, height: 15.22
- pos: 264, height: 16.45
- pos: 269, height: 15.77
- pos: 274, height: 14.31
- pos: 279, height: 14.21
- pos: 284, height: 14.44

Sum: 30.1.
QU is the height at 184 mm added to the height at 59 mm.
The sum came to 31.8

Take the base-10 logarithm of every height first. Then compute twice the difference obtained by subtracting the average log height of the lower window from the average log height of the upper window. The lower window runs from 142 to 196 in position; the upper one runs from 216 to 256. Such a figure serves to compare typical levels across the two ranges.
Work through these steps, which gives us 0.01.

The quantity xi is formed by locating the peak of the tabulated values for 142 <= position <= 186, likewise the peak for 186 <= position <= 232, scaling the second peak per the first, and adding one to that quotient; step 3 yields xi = 1.98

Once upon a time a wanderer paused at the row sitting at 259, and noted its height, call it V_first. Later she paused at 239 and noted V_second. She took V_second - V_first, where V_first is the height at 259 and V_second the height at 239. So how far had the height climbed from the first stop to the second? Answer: 1.3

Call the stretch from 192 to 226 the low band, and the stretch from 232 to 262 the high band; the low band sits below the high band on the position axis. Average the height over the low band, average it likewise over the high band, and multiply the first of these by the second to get 221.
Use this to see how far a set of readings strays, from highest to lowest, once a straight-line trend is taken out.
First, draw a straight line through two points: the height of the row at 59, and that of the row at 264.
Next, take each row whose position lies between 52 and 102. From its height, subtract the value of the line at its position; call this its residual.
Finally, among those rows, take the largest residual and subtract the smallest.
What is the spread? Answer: 2.5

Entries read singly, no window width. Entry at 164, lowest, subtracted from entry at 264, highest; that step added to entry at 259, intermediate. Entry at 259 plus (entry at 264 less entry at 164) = 16.3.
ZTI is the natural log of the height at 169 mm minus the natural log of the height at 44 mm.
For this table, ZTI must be 0.10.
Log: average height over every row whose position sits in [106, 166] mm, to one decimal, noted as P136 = 14.8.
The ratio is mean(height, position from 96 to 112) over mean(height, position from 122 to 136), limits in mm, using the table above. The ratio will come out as 1.03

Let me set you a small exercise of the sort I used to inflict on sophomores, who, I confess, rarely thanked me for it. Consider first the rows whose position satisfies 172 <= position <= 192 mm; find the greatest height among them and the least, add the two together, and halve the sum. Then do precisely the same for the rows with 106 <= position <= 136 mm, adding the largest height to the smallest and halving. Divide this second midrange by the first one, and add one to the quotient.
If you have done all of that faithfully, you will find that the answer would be 1.98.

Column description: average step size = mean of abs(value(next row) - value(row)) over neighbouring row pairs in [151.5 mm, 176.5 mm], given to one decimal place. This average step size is 1.0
